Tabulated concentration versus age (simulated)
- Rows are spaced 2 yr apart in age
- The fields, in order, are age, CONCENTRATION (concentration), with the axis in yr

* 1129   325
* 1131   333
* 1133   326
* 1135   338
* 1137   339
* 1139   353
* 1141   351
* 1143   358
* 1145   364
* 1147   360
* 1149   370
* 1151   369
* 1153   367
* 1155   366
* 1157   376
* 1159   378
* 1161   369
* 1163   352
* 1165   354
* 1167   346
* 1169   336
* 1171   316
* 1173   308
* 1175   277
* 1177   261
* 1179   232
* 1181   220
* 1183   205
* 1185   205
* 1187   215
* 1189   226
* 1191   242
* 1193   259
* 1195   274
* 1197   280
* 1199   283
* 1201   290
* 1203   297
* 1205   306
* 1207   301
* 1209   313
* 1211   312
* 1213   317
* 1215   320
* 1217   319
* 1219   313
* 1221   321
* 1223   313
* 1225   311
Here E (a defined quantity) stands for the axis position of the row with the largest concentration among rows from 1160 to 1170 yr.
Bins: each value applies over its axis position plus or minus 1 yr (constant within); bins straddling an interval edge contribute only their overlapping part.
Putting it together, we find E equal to 1161 yr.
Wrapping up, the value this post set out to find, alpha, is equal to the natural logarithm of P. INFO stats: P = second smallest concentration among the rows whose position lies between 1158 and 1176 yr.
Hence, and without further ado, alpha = 5.73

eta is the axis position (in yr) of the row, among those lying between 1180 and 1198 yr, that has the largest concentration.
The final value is 1197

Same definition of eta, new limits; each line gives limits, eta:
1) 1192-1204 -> 1203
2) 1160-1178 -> 1161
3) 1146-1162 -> 1159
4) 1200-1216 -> 1215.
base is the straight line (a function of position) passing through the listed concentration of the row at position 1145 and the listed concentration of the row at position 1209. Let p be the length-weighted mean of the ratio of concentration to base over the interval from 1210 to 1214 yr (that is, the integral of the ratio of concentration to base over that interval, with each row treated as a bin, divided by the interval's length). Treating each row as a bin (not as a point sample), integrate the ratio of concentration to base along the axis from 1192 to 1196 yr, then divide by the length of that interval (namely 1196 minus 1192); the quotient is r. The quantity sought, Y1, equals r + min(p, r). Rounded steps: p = 1.01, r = 0.82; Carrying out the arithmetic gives 1.64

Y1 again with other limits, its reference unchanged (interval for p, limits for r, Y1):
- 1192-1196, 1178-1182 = 1.34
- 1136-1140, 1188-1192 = 1.43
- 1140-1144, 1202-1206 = 1.90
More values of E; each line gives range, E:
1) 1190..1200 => 1199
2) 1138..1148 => 1145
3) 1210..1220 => 1215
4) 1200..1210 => 1209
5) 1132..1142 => 1139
